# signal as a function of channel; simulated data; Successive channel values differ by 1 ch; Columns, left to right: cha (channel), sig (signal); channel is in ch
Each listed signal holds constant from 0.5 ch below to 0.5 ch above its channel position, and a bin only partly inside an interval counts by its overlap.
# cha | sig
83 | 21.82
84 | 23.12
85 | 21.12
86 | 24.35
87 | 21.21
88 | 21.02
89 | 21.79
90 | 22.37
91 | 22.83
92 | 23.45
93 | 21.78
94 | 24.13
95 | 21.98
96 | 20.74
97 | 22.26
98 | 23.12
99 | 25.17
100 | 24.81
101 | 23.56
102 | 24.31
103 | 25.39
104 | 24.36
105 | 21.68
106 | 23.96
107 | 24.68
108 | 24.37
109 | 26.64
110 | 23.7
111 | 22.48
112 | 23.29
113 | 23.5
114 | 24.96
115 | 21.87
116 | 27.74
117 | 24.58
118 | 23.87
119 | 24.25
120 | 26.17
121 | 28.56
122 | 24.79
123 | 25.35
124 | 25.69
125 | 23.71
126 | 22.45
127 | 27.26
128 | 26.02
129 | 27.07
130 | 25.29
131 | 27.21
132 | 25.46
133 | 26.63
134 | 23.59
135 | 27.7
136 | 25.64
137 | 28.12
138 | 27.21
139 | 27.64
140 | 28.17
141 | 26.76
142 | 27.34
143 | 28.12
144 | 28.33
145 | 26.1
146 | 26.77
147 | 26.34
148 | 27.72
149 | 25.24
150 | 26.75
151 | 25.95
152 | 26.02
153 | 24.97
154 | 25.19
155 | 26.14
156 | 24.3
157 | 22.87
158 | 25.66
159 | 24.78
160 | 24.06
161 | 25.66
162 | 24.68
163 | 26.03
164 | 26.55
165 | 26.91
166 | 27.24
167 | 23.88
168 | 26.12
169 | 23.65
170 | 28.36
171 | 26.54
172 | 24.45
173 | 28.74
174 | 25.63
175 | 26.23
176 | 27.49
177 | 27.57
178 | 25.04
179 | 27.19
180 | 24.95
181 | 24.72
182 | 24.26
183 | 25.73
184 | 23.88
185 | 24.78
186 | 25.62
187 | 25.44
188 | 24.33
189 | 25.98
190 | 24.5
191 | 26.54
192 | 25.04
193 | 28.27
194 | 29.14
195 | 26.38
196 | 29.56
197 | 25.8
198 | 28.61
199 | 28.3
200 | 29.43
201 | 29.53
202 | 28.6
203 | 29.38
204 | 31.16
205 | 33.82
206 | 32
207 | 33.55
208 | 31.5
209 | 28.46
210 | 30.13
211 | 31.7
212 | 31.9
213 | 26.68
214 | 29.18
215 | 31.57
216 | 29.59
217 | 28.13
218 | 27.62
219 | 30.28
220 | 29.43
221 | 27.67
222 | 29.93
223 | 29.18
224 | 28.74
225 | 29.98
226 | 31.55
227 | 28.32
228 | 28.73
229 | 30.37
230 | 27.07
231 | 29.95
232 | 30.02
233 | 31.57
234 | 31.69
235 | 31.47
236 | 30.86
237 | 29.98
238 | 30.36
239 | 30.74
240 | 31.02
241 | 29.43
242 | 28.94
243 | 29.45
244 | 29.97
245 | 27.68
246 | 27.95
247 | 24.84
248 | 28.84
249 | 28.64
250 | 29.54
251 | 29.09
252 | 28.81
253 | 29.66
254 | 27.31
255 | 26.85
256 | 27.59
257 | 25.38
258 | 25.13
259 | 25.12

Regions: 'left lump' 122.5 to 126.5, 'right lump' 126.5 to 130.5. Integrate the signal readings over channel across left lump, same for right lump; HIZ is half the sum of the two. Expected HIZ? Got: 101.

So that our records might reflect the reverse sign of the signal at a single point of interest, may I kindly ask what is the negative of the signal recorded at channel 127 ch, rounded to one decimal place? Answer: -27.3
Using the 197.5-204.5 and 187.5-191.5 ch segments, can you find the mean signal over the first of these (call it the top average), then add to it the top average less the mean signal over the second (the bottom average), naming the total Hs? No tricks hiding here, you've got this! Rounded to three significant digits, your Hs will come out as 33.2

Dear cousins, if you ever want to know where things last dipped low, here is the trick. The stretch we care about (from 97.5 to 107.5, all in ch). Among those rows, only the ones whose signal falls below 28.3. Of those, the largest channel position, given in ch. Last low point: 107 ch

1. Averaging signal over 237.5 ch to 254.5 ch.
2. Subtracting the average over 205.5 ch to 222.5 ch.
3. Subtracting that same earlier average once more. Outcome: -31.0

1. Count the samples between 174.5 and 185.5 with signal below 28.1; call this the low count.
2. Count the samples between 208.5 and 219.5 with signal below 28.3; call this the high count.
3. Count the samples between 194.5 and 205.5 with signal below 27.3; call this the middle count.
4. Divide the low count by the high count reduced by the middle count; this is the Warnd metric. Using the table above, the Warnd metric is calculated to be 11.0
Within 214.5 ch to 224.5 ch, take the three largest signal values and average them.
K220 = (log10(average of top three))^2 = 2.21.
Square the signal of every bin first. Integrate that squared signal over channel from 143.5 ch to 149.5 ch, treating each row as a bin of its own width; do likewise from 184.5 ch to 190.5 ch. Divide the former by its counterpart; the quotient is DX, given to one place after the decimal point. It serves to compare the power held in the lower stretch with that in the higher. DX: 1.1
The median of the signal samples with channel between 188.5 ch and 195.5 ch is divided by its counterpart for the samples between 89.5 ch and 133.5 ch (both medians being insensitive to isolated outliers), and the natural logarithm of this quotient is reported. 0.081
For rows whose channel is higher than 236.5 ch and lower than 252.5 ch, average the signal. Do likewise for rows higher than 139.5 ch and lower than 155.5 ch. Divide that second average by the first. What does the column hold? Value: 0.92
